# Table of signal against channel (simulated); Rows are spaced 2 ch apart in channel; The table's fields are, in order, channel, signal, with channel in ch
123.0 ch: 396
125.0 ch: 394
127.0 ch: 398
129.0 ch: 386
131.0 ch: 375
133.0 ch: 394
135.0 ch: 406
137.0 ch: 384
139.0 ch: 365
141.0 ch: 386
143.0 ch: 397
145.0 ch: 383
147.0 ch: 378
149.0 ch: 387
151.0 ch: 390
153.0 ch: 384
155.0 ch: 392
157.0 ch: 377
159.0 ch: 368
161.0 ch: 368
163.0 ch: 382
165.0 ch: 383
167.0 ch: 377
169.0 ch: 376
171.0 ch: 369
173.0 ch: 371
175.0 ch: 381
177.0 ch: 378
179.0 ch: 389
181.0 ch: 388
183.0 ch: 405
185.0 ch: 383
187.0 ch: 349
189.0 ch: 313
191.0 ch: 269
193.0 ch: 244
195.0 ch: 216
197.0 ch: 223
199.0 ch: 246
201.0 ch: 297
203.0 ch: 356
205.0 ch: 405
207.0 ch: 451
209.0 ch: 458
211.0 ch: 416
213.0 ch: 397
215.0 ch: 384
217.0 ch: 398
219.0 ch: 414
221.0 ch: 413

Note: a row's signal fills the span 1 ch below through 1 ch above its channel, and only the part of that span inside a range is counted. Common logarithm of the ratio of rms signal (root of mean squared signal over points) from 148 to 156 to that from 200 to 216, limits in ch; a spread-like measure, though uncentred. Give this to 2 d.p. -0.01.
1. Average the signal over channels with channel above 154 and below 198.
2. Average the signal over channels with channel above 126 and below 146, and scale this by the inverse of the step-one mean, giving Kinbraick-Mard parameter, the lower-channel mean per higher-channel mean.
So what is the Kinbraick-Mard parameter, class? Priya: 1.11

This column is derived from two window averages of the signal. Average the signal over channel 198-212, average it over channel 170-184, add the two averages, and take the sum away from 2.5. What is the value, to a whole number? -756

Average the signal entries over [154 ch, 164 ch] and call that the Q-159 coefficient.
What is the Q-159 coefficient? 377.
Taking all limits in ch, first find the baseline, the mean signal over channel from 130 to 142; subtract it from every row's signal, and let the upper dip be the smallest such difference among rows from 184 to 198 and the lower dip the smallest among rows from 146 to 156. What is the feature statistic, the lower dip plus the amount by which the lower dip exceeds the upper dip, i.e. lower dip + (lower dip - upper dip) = 155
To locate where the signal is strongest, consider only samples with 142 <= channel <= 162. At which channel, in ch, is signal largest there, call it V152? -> 143.0 ch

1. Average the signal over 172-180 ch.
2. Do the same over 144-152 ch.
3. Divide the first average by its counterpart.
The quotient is 0.99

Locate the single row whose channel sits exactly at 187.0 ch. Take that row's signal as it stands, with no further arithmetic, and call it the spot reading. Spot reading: 349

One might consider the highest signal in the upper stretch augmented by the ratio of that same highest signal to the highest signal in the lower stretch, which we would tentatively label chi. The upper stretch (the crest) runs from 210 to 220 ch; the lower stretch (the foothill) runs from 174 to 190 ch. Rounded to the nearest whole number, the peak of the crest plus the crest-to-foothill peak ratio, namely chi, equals 417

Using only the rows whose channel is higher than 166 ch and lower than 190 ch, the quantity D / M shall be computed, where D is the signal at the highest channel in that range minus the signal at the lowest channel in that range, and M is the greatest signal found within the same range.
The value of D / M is -0.16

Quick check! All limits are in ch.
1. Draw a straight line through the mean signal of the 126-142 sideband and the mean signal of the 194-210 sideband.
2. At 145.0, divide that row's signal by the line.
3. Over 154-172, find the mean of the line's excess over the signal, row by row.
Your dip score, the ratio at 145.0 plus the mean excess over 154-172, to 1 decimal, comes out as -12.7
